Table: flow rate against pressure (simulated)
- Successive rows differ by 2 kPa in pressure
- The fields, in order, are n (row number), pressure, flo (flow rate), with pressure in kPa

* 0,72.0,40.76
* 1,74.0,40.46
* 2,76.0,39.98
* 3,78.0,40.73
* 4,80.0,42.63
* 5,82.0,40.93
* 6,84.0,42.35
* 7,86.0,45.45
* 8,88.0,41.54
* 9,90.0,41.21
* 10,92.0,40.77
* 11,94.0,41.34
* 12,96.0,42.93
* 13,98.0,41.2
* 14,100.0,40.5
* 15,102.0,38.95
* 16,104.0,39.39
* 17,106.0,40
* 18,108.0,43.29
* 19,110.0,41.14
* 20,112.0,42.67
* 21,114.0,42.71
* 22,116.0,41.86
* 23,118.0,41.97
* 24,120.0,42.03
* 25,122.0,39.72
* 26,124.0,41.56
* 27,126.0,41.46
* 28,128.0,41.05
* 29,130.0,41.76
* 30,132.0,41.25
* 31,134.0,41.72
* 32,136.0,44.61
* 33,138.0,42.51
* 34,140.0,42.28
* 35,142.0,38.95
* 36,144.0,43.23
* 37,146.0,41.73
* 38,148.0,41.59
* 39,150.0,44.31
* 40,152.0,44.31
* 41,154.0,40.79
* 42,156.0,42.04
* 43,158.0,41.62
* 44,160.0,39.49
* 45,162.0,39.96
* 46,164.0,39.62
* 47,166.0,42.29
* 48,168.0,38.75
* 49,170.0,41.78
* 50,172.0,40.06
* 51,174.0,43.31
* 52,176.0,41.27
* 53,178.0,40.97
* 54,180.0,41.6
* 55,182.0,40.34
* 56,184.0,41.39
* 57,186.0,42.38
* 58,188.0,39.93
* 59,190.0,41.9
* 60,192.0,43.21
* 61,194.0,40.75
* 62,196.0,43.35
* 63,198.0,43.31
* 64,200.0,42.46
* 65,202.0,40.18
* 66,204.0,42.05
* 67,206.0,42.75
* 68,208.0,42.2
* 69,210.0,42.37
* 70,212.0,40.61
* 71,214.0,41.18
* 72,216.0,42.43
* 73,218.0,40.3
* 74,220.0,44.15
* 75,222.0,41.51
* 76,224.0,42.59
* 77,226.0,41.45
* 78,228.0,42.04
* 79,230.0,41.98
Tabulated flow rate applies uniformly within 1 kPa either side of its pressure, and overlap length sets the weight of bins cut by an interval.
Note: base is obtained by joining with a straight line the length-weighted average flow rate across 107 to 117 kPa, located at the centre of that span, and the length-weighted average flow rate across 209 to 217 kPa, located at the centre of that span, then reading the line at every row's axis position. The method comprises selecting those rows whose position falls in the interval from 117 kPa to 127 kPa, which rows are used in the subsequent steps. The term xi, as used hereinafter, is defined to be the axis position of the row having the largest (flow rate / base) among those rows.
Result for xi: 120.0 kPa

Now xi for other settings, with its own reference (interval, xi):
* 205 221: 220.0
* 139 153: 152.0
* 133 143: 136.0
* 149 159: 152.0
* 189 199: 196.0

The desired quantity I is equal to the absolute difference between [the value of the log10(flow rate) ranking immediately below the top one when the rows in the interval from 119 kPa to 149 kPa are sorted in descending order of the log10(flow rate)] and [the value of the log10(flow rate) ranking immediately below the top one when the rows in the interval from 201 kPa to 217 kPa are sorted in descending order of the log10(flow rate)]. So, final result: 0.008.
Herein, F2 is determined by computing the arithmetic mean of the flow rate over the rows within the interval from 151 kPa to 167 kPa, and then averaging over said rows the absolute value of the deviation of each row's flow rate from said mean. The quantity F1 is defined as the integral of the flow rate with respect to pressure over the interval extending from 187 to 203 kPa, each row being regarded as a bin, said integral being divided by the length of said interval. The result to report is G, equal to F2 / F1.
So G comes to 0.031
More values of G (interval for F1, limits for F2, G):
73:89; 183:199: 0.025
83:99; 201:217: 0.019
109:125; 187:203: 0.029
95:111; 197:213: 0.020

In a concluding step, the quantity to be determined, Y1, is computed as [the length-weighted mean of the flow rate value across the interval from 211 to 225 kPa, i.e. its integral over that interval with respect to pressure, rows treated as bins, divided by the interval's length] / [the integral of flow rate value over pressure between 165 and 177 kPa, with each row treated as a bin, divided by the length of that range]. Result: 1.01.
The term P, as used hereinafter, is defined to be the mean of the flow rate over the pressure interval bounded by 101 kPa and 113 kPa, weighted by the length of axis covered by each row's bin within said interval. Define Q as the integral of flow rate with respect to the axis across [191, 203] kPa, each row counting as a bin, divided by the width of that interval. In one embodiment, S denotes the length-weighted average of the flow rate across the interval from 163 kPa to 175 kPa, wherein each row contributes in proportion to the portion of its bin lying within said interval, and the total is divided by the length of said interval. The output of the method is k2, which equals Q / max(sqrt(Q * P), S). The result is 1.02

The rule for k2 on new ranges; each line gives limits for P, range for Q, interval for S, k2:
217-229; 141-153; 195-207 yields 1.00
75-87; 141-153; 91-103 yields 1.00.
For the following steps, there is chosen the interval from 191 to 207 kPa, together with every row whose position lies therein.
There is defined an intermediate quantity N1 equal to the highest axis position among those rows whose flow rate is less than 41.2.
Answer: 202.0 kPa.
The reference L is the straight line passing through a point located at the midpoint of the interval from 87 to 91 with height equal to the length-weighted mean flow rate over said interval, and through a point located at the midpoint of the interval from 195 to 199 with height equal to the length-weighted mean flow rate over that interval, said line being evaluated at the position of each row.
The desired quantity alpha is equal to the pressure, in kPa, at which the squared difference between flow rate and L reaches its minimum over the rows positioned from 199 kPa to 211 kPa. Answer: 206.0 kPa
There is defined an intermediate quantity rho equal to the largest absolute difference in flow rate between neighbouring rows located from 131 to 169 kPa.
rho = 4.3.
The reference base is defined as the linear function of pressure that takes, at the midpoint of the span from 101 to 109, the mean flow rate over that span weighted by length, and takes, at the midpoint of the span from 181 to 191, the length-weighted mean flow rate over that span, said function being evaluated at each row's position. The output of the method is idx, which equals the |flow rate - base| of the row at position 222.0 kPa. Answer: 0.0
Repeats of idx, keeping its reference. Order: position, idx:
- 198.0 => 2.0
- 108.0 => 2.9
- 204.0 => 0.7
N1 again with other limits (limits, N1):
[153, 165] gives 164.0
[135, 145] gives 142.0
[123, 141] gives 128.0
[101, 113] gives 110.0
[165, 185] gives 182.0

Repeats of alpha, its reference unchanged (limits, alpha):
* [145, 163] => 156.0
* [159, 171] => 166.0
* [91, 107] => 94.0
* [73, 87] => 82.0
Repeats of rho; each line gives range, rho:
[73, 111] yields 3.9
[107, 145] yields 4.3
